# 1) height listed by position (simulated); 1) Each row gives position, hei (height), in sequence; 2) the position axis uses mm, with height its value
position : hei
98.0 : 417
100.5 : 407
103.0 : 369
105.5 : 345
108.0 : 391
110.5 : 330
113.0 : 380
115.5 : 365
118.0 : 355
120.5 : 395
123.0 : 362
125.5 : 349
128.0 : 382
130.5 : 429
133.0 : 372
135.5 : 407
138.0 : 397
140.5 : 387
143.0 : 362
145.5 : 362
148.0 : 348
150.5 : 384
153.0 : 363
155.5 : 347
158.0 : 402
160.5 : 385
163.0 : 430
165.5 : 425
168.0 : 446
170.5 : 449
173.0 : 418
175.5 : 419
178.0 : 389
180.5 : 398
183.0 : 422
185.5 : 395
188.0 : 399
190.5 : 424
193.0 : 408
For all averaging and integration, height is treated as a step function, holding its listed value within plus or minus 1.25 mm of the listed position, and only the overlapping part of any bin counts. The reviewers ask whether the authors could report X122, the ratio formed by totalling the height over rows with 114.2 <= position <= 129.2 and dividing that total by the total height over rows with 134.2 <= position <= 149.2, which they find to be 0.976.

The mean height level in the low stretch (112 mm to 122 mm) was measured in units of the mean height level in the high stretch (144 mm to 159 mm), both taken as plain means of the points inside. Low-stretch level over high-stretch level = 1.02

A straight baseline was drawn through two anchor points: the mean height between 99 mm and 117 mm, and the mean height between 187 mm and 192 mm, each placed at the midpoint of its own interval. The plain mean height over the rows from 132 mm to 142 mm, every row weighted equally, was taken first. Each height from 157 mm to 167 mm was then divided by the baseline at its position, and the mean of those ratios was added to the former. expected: 392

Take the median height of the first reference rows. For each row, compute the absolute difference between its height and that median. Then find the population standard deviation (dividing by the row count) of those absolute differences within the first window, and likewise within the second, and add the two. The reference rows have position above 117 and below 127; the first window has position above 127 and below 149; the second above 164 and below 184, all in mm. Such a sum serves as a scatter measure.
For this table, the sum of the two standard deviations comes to 41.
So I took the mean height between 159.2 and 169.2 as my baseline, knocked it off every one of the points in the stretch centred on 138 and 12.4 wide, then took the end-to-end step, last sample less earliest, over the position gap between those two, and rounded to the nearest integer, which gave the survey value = -1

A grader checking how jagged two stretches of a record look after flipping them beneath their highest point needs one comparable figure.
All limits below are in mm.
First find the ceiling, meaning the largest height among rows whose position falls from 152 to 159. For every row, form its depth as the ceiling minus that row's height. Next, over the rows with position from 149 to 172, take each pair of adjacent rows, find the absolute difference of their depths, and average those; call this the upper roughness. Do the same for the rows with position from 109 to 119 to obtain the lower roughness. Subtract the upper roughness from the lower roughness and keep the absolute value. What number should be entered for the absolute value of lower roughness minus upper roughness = 2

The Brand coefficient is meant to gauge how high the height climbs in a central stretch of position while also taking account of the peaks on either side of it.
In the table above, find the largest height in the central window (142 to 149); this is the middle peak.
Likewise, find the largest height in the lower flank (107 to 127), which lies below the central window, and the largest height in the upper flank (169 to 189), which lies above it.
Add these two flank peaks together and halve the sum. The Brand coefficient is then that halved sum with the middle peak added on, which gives 784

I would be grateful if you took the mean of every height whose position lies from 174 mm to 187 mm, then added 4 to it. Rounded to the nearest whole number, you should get 409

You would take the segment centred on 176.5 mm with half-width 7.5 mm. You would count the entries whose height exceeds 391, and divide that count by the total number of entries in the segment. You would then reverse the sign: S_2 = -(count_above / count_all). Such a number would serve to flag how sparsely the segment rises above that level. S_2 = -0.83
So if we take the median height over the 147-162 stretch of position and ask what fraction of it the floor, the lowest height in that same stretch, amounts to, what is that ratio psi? 0.929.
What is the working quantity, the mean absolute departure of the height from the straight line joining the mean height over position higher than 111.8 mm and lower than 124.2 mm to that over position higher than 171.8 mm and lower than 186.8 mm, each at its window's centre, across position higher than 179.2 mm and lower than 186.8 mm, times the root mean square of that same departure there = 163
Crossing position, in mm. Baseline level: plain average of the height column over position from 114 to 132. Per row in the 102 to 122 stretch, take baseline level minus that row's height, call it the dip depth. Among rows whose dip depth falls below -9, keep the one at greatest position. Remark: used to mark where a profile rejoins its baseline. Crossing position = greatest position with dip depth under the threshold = 120.5 mm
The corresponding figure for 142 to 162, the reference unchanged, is 158.0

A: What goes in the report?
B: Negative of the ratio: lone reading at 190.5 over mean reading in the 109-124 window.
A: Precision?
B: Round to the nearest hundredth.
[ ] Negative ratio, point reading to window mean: -1.16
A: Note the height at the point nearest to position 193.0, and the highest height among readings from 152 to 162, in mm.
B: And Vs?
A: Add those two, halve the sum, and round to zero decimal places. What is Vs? 405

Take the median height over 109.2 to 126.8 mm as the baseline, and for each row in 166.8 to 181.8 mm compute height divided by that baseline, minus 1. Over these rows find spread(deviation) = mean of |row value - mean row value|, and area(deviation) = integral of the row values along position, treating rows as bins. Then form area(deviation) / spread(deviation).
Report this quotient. 47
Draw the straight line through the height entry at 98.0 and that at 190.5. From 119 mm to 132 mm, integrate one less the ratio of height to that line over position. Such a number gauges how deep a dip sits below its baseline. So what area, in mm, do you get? 1.1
